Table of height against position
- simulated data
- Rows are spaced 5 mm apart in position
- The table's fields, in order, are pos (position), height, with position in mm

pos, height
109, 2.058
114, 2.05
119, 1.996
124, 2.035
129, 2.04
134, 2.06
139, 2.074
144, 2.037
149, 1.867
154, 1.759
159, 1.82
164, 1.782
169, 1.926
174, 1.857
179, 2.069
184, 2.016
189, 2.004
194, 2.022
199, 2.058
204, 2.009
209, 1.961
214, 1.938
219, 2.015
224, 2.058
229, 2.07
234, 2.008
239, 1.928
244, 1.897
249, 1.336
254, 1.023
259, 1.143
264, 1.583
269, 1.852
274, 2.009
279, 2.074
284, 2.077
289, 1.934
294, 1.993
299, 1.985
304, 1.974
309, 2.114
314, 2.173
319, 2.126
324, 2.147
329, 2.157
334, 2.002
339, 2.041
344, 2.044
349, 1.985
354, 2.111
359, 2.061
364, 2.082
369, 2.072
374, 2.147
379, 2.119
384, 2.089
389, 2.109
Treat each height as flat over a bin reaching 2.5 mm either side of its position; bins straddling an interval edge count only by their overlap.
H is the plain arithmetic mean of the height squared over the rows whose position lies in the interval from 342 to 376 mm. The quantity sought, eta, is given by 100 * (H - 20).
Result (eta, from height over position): -1571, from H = 4.3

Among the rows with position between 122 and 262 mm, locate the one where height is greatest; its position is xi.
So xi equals 139 mm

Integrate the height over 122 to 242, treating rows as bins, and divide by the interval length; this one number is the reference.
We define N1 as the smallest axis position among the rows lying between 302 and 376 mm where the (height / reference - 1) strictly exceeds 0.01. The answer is 309 mm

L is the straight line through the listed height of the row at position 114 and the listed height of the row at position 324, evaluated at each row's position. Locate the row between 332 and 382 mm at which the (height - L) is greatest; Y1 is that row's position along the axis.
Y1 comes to 374 mm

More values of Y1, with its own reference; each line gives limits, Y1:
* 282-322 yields 314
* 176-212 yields 179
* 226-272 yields 229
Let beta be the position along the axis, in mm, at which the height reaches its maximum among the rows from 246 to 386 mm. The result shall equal 314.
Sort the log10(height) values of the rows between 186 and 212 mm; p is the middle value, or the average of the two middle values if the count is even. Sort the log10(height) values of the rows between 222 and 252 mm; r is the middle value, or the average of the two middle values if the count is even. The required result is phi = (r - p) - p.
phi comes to -0.312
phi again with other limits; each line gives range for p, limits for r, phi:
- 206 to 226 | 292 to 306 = -0.299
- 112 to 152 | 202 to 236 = -0.316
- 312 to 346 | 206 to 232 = -0.351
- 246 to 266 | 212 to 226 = 0.120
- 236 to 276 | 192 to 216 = -0.164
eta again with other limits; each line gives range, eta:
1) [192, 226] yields -1596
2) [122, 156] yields -1606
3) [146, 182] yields -1650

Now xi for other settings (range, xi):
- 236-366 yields 314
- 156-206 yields 179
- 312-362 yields 314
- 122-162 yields 139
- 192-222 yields 199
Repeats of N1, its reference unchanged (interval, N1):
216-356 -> 219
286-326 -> 309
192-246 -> 194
